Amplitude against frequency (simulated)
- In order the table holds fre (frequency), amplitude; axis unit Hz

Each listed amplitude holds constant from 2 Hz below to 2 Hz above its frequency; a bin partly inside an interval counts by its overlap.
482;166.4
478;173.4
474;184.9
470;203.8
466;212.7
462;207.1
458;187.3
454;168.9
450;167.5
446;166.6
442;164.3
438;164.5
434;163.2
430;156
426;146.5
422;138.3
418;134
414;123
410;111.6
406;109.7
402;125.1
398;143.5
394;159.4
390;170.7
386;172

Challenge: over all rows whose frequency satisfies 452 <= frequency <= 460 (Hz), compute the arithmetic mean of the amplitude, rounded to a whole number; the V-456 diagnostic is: 178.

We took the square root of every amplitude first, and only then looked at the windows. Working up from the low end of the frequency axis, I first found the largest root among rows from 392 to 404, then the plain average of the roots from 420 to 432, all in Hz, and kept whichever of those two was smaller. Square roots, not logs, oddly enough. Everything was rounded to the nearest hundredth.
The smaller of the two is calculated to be 12.12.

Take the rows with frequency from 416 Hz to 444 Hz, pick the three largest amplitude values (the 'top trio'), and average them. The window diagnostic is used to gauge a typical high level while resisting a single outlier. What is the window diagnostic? 164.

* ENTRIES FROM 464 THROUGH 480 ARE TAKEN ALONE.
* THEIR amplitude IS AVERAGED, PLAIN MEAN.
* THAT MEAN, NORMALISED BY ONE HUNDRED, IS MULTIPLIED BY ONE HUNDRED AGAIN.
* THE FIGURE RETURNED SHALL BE 194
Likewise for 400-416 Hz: 117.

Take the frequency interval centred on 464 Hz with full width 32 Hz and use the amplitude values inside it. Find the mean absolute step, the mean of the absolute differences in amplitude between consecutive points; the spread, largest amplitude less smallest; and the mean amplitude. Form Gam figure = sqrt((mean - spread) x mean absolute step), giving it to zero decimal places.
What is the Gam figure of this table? 42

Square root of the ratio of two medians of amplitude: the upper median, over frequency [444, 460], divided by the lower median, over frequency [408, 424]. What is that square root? 1.14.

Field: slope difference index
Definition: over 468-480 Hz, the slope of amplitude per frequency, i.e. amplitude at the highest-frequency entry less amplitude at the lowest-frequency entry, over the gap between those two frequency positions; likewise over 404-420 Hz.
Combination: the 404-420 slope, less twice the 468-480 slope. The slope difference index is 10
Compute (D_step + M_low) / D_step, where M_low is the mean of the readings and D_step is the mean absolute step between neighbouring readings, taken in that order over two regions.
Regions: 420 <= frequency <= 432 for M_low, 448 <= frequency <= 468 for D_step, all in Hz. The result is 14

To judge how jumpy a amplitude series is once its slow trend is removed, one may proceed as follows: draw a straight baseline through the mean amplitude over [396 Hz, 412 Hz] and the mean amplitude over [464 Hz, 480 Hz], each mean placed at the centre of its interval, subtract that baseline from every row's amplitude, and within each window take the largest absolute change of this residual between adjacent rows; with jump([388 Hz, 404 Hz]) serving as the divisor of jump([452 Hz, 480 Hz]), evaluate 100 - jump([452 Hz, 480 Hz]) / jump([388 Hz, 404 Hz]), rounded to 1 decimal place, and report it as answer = 99.0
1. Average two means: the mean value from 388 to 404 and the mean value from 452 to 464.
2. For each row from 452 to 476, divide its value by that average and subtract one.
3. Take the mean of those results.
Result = 0.15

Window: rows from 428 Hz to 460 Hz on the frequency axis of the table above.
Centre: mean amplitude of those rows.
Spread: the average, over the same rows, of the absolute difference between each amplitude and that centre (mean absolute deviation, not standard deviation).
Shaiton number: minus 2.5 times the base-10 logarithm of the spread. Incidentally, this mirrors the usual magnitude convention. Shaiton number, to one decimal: -1.8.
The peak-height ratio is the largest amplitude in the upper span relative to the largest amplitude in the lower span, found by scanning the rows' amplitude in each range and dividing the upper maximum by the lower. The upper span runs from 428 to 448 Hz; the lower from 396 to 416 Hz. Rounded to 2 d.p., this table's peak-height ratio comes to 1.16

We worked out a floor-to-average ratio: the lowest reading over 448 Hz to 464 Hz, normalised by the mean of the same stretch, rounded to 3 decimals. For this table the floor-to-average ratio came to 0.917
